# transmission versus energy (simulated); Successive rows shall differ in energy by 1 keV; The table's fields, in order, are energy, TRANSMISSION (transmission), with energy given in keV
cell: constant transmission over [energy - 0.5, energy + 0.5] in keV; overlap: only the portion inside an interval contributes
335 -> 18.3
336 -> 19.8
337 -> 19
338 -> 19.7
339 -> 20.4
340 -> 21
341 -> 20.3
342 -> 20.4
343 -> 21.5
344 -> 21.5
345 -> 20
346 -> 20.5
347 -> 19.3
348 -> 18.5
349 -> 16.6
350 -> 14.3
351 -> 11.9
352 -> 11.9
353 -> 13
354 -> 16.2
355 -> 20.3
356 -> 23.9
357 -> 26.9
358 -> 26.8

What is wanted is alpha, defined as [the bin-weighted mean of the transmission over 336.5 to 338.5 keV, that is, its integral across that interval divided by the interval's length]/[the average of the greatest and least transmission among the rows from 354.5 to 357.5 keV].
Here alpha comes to 0.82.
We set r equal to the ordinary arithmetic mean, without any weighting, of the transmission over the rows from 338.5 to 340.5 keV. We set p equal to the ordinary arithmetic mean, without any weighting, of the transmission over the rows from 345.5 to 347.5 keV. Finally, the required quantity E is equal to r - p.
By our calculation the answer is 0.8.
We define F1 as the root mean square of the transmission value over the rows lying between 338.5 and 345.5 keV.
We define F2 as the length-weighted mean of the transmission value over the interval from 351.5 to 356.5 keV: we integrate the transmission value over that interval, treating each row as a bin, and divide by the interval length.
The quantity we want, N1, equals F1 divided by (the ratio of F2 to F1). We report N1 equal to 25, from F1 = 20.7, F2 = 17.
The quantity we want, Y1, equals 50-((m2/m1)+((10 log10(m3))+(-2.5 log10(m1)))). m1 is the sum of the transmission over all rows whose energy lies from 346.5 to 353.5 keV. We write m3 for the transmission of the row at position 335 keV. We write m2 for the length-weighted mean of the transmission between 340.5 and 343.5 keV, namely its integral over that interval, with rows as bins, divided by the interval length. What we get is 42.2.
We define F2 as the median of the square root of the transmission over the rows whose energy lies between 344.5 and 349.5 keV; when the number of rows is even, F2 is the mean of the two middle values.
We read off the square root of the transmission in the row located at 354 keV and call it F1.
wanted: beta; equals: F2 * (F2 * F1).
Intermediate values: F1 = 4.0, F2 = 4.39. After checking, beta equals 78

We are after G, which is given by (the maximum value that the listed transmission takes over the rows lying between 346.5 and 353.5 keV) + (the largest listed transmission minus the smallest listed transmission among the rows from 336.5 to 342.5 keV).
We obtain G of 21.3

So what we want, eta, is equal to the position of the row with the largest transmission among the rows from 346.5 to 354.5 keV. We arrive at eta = 347 keV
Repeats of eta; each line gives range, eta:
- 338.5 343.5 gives 343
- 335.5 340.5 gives 340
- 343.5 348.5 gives 344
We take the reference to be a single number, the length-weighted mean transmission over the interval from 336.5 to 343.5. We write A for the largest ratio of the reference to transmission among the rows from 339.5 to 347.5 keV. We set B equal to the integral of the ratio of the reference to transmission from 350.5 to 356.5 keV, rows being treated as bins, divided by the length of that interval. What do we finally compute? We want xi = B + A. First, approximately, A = 1.05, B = 1.35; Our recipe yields 2.4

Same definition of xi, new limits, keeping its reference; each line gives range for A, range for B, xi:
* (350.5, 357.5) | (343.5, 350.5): 2.8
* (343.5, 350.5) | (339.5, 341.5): 2.4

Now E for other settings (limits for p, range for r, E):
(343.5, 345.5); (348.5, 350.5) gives -5.3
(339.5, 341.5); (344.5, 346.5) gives -0.4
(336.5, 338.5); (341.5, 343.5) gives 1.6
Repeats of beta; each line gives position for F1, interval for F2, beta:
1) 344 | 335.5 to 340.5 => 92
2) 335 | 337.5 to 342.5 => 87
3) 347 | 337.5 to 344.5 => 90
